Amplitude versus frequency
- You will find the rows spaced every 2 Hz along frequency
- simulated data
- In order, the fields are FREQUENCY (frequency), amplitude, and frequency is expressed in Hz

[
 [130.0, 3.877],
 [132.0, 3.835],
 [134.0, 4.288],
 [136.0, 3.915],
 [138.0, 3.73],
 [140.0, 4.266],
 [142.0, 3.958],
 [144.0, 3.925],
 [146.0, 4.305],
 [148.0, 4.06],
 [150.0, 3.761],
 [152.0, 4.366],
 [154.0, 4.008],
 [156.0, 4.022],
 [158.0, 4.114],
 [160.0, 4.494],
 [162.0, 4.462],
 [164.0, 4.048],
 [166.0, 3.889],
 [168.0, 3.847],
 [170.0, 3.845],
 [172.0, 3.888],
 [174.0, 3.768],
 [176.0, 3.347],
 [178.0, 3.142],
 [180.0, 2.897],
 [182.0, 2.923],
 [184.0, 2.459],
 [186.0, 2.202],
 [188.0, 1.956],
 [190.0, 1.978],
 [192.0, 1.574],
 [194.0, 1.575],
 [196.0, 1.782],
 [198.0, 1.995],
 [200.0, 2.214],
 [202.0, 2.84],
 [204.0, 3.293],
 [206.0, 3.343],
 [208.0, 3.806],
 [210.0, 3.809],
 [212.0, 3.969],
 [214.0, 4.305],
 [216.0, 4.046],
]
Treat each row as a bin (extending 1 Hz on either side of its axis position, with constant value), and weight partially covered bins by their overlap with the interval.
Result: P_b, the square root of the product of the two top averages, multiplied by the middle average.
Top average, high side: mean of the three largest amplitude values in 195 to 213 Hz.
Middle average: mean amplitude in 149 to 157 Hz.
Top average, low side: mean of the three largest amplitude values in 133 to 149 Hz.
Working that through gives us 16.4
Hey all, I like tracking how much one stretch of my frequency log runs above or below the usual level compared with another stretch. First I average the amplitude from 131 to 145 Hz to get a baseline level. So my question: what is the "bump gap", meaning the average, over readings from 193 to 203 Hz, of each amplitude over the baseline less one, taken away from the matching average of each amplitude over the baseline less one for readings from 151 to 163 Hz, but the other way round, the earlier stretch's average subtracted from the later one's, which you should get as -0.54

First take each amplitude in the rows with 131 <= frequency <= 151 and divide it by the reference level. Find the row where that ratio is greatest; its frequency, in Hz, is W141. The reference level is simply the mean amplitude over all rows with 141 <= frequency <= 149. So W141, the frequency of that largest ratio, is 146.0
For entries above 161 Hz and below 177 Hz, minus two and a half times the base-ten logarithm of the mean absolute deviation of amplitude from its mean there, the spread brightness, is 1.8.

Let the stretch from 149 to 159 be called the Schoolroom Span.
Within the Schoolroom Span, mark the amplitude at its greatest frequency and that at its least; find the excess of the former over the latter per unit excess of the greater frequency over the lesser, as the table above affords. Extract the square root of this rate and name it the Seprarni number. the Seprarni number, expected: 0.21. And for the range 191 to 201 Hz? 0.28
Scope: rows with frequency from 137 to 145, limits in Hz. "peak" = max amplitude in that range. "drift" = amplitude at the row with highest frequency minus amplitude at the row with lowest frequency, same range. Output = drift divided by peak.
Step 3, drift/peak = 0.046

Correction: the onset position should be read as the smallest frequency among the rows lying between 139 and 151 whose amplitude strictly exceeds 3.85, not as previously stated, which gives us 140.0 Hz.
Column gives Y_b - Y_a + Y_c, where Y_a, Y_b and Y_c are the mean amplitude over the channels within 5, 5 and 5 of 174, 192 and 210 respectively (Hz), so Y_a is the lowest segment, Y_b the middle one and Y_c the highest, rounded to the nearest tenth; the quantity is 2.0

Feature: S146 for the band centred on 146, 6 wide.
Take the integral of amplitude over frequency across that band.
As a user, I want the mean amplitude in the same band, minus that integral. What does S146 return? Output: -20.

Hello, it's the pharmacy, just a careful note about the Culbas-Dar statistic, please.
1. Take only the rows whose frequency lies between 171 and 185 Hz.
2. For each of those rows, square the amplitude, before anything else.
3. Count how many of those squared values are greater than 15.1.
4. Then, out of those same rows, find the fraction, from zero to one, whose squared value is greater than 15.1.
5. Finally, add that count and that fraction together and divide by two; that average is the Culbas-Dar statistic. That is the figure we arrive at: 0.6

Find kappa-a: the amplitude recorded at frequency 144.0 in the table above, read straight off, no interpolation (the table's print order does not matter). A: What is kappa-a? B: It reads 3.925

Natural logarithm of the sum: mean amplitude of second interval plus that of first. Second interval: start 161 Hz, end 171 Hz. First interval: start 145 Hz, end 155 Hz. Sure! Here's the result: 2.09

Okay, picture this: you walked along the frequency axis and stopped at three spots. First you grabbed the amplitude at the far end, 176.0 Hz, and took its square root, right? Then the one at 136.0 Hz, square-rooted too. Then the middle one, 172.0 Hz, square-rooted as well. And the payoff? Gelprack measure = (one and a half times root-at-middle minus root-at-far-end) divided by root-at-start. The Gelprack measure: 0.57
